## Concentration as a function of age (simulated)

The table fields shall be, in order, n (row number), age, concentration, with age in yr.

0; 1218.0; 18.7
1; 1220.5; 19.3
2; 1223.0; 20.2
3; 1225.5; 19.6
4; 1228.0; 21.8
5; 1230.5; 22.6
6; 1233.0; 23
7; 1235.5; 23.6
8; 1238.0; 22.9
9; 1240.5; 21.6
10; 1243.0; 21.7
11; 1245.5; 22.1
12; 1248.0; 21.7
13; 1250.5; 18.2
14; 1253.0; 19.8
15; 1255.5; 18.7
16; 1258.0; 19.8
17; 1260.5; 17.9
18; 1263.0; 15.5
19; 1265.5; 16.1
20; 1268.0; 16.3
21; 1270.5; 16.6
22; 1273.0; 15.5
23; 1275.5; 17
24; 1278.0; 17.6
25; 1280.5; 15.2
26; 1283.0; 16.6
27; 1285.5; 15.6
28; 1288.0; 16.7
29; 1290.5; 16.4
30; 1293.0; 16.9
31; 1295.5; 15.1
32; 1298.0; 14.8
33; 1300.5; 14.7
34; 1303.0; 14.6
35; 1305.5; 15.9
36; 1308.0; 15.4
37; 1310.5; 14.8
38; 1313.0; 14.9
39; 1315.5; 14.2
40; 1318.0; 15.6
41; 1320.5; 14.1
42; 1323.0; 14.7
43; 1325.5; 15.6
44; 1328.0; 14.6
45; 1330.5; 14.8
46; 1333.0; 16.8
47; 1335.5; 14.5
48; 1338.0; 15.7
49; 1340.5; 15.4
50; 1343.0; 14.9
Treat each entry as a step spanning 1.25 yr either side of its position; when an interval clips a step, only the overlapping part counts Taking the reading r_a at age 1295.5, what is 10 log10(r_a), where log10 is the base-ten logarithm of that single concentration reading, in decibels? 11.8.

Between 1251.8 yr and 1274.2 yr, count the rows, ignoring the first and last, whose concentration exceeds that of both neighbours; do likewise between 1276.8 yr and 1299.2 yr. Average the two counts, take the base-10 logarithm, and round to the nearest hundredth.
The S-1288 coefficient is 0.40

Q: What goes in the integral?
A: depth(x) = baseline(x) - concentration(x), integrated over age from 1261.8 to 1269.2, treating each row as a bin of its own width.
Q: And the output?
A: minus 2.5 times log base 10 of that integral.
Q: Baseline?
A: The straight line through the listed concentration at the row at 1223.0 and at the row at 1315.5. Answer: -2.6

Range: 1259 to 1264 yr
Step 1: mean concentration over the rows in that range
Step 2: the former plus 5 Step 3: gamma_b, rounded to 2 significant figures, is 22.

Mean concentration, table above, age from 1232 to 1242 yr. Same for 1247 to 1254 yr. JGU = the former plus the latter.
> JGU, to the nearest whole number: 43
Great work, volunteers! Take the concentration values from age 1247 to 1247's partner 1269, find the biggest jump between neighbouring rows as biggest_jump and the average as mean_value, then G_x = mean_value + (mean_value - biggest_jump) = 33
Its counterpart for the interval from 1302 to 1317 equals 29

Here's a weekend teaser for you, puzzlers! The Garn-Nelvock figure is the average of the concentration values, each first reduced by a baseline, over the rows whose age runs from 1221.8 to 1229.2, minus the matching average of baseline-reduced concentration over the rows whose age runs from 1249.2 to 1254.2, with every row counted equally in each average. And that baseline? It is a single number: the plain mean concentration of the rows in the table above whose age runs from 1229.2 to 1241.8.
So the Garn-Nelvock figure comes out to 2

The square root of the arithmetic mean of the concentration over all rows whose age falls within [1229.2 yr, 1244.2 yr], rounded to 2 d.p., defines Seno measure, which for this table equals 4.75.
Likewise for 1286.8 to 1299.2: 4.00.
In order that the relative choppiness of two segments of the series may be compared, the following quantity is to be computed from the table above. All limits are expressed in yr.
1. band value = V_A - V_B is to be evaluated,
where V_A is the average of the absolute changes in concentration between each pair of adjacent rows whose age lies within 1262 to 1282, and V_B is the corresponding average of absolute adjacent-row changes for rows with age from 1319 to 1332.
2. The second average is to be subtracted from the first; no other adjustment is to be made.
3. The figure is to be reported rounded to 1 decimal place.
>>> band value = 0.3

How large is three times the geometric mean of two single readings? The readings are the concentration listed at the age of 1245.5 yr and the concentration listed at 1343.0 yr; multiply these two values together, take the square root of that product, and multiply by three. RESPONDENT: 54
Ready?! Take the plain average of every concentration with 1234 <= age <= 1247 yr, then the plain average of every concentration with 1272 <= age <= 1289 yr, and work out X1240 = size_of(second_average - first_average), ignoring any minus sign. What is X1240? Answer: 6.1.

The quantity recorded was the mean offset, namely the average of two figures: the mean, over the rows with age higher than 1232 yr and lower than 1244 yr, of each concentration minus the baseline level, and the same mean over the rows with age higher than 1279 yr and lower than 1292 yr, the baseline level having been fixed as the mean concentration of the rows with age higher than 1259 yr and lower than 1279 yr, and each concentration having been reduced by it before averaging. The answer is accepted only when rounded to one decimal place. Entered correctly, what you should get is 2.8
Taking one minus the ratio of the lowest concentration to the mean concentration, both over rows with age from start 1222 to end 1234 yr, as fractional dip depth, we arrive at 0.09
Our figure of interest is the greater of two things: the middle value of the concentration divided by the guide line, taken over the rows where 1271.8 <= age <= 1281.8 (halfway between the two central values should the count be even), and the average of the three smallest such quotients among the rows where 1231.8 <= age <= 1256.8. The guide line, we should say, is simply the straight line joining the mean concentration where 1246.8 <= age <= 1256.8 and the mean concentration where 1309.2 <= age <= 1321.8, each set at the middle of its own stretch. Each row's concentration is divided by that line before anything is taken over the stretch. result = 0.97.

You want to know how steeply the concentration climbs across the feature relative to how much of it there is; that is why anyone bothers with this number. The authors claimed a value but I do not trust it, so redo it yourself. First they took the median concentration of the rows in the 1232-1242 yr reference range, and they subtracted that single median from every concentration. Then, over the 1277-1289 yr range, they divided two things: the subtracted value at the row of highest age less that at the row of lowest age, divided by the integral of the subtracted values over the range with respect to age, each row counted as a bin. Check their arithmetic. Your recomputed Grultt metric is 0.011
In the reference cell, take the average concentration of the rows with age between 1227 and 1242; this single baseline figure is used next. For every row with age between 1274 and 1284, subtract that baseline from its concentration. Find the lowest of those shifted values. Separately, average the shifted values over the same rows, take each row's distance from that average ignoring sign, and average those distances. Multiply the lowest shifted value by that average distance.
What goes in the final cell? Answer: -5.2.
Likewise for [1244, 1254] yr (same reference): -6.4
